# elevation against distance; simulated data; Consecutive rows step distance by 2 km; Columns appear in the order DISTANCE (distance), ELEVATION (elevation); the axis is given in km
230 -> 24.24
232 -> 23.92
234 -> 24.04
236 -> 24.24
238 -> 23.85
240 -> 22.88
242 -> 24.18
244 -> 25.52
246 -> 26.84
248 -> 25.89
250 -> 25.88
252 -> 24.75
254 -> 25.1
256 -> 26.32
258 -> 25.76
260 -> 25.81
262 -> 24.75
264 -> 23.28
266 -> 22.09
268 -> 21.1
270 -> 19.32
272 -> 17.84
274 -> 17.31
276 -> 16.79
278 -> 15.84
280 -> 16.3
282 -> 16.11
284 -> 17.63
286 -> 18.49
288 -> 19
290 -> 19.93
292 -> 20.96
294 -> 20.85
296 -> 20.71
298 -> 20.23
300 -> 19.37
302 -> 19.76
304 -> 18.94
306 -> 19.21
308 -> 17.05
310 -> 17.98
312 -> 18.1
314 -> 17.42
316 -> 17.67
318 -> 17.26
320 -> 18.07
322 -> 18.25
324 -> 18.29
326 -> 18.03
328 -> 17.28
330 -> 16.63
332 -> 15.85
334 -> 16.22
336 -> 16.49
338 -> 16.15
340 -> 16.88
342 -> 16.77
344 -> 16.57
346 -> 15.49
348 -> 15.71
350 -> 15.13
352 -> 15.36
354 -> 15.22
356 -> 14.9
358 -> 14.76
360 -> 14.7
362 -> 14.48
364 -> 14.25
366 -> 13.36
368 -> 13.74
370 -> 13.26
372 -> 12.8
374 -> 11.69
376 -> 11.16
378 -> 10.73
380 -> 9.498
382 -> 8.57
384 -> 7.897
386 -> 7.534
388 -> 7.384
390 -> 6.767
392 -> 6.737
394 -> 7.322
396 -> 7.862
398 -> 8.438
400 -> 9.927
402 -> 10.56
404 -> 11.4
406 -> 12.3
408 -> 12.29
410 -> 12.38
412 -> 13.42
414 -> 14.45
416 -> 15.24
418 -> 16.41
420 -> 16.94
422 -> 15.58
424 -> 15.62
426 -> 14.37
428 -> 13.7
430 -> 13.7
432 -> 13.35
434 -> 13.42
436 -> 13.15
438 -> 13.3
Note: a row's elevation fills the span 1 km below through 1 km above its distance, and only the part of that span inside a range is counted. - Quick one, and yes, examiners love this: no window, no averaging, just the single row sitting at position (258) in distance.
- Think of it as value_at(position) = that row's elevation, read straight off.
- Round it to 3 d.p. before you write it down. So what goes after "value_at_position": 25.760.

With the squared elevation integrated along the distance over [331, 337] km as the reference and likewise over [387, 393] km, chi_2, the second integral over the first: 0.185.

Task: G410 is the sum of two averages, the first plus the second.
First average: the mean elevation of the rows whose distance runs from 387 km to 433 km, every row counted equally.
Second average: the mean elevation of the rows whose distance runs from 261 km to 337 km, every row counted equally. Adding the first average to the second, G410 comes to 31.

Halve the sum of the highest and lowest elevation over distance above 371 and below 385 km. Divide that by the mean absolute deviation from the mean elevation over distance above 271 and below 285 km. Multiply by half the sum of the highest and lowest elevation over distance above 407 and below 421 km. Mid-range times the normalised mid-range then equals 232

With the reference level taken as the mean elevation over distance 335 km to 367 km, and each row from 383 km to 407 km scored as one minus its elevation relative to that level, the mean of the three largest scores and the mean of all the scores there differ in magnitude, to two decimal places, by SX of 0.11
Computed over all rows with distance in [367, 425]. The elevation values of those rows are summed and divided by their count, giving 11.3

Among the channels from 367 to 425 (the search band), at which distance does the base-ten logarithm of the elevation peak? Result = 420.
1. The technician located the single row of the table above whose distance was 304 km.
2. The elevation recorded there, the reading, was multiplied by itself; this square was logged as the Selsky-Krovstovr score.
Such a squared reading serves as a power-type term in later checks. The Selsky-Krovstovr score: 359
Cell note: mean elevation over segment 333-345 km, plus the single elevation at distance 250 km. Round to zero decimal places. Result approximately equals 42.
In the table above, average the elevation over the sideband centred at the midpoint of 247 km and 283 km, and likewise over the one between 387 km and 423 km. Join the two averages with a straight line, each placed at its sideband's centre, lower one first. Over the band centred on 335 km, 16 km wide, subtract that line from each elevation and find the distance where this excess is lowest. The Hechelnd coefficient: 332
